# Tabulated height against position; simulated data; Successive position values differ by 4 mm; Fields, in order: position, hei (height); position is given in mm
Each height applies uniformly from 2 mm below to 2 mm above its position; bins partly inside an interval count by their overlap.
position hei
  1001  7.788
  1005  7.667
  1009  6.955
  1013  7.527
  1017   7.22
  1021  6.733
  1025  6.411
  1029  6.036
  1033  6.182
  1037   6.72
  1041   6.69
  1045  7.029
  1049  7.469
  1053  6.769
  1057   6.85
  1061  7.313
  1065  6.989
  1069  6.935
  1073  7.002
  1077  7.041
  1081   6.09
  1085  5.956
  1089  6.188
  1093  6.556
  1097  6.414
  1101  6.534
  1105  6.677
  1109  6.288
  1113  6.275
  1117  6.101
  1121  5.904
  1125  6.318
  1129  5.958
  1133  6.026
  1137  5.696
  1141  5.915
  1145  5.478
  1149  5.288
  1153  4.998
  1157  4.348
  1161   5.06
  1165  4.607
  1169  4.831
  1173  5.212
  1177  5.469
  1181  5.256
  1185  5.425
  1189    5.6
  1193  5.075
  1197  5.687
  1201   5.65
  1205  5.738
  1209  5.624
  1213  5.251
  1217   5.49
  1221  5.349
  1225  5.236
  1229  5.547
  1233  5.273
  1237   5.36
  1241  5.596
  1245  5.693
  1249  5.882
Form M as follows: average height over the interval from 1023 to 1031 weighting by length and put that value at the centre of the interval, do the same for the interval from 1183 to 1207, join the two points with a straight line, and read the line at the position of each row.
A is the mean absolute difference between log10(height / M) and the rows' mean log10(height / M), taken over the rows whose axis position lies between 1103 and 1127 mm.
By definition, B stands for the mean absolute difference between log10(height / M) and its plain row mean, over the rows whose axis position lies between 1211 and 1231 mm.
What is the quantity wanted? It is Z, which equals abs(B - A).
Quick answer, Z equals 0.001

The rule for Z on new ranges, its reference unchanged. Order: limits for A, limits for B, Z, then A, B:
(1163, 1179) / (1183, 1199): 0.012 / 0.028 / 0.016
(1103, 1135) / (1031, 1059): 0.006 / 0.012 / 0.018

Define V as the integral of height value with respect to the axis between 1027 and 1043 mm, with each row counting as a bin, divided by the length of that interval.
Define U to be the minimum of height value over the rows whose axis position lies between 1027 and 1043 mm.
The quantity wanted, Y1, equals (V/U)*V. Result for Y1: 6.8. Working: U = 6.036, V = 6.4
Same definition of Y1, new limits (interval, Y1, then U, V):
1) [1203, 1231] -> 5.7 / 5.236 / 5.5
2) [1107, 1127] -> 6.5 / 5.904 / 6.2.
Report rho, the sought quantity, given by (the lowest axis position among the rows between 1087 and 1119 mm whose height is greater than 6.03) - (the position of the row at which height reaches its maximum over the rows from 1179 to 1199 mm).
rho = -108 mm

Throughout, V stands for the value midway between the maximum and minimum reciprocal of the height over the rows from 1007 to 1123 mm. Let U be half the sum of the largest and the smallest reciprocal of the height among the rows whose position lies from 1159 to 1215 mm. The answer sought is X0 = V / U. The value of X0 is 0.77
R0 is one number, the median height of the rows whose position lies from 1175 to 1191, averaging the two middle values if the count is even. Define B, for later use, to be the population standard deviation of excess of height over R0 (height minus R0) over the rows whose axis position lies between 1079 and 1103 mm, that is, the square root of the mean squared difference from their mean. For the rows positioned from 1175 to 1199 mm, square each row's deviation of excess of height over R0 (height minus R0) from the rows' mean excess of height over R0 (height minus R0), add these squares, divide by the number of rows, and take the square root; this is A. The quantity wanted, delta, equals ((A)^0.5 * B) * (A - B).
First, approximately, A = 0.20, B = 0.23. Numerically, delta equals -0.002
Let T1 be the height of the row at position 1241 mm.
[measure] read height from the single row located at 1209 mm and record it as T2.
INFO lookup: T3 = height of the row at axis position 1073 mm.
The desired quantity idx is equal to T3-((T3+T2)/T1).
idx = 4.7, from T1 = 5.596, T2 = 5.624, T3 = 7.002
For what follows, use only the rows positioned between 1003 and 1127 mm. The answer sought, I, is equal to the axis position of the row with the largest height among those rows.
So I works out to 1005 mm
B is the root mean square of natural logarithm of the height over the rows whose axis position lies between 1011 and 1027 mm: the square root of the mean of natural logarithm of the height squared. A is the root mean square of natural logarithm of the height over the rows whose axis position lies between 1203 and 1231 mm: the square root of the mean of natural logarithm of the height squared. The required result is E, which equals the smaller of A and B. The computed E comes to 1.70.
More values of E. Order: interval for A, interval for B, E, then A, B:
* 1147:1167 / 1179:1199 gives 1.58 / 1.58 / 1.7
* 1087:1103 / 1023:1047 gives 1.86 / 1.86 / 1.9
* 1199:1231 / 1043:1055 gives 1.70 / 1.70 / 2.0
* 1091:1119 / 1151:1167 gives 1.56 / 1.86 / 1.6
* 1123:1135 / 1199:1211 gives 1.74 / 1.81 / 1.7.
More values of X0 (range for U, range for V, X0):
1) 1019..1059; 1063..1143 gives 1.06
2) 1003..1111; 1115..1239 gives 1.30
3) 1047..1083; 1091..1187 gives 1.27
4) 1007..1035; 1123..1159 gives 1.30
